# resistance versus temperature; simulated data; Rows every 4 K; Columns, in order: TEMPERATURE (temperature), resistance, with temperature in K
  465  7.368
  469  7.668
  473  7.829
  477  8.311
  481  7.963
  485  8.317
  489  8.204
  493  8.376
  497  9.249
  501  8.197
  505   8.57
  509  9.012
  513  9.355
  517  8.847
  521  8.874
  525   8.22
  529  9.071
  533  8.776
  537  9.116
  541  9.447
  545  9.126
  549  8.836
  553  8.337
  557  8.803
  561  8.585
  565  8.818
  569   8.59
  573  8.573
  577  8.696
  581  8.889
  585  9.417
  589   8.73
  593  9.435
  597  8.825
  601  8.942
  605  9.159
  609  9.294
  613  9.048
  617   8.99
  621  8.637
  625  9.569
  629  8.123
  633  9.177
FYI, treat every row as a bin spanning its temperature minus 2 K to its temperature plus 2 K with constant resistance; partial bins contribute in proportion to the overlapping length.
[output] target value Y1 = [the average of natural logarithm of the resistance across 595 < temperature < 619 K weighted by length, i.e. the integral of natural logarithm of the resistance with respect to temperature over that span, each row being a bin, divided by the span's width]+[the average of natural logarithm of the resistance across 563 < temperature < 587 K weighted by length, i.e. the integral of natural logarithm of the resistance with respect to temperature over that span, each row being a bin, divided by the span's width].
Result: 4.38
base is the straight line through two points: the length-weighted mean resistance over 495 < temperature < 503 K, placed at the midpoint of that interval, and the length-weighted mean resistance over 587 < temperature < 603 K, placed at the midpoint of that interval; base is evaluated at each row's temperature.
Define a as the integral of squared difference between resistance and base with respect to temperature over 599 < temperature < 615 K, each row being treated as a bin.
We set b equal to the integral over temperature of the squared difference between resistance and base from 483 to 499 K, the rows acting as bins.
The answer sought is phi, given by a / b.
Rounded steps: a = 0.4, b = 3.1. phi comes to 0.1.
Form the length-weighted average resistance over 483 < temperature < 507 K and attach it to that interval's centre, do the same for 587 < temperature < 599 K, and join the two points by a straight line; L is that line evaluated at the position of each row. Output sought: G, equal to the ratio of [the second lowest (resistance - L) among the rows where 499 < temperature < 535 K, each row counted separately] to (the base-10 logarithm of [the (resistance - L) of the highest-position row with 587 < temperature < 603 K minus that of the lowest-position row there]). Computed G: 0.39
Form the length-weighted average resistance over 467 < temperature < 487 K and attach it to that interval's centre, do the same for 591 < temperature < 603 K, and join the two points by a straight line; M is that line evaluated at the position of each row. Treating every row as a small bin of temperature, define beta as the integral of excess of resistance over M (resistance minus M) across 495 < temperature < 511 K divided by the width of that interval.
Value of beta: 0.51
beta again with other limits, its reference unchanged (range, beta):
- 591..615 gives 0.00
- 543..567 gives 0.05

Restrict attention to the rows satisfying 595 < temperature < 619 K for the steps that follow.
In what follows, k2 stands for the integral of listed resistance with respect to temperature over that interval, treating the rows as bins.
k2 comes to 217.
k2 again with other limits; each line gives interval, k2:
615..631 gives 141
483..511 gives 240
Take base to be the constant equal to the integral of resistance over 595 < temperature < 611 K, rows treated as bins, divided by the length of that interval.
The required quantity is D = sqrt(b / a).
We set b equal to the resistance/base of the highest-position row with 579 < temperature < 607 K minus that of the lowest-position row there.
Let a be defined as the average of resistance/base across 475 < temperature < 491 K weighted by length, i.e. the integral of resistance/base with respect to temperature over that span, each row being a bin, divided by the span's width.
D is 0.18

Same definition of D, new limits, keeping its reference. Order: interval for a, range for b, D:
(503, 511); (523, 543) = 0.37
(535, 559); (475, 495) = 0.09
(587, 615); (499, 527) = 0.05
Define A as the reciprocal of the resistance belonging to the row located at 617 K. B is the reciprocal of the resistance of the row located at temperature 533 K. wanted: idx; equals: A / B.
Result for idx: 0.98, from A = 0.111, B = 0.114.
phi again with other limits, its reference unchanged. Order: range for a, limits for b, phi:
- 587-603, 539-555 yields 0.4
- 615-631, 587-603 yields 4.5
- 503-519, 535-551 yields 0.9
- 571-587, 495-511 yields 0.6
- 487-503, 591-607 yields 3.5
